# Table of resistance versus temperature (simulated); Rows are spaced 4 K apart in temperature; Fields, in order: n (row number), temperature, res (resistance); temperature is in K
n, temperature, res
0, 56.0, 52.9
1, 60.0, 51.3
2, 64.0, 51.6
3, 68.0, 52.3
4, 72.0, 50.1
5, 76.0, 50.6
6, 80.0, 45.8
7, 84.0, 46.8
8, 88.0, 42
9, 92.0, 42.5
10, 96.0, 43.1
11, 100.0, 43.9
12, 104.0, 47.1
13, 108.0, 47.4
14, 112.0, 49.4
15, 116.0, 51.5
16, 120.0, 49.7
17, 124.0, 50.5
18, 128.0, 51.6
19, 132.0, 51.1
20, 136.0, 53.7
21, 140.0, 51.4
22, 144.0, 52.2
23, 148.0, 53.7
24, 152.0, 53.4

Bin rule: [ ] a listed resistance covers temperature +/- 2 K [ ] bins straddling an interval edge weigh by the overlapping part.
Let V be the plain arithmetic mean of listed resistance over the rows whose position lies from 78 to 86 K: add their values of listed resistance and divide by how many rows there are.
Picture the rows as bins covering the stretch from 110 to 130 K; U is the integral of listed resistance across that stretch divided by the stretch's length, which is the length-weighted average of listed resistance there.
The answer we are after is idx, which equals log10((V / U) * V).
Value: 1.63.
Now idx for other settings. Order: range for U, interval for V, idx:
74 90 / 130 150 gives 1.77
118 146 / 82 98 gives 1.57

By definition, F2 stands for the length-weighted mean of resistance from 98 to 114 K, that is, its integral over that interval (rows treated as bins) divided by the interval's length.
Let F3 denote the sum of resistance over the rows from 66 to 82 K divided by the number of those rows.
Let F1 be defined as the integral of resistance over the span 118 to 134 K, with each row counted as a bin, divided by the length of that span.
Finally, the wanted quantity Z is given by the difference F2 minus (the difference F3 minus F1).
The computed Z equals 48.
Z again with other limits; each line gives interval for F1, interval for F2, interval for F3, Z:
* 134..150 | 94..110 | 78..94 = 54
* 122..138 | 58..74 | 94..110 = 58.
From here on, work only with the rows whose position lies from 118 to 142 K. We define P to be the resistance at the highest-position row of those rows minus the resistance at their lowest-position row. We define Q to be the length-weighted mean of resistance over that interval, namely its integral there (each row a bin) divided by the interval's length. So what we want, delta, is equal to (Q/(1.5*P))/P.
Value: 12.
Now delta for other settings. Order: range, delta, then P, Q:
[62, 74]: 15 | -1.5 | 51.3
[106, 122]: 6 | 2.3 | 49.5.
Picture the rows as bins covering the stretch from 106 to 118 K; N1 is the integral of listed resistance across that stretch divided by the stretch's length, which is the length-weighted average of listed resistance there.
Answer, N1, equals 49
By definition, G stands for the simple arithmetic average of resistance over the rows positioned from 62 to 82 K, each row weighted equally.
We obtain 50.1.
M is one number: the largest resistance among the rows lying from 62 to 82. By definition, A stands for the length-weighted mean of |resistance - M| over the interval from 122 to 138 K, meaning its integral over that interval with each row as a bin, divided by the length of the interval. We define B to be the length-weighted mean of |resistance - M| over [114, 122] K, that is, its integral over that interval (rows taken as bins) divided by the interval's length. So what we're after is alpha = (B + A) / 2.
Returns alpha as 1.5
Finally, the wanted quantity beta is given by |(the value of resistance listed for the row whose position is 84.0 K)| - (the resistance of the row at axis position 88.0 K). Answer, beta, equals 4.8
